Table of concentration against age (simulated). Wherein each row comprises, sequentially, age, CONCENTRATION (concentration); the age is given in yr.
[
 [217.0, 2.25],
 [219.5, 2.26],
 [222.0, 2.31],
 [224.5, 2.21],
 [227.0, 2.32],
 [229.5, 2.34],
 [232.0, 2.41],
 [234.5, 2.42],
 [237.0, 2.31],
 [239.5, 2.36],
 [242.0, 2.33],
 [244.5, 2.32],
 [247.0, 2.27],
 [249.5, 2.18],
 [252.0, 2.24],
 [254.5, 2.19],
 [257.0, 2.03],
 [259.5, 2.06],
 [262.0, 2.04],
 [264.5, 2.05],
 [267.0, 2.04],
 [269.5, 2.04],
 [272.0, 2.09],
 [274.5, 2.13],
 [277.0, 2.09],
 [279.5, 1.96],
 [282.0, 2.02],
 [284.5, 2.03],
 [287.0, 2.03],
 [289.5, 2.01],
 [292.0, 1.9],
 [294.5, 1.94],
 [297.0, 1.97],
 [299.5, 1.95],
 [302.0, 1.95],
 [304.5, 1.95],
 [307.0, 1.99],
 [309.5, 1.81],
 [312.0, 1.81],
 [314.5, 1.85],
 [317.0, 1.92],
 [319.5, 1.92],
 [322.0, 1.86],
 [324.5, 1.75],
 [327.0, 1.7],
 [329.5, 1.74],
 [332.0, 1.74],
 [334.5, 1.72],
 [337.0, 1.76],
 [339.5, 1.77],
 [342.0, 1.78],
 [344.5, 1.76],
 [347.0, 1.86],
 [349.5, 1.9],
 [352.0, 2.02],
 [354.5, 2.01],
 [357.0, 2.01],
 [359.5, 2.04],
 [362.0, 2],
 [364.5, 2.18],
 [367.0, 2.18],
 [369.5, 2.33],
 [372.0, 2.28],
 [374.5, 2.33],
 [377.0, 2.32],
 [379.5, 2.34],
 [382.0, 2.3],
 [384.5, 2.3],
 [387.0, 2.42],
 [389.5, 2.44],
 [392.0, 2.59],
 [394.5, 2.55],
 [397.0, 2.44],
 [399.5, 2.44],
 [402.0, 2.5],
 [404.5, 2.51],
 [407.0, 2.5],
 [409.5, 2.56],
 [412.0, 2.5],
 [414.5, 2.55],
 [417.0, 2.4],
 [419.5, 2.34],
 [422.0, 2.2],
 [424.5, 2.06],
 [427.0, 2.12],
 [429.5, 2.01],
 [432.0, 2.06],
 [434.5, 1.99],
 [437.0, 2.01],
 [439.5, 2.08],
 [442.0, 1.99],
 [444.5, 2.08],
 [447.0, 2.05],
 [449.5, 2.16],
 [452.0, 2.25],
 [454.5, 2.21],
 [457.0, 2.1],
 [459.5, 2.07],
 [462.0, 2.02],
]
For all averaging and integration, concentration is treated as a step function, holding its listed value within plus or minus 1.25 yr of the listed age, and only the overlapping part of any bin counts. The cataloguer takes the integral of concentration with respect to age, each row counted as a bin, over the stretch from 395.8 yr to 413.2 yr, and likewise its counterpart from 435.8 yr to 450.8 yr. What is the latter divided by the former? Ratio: 0.71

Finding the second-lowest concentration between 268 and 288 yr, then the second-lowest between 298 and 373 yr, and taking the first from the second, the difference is -0.3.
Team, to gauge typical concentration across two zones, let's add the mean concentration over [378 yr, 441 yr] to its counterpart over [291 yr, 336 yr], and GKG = 4.2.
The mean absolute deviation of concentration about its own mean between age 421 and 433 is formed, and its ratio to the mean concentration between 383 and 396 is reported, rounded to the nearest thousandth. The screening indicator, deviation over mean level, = 0.023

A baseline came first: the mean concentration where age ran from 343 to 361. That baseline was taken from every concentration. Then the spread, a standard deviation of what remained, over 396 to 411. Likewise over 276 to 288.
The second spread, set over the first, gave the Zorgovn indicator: 1.0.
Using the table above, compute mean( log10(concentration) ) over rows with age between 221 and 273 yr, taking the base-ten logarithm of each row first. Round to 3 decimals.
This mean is 0.345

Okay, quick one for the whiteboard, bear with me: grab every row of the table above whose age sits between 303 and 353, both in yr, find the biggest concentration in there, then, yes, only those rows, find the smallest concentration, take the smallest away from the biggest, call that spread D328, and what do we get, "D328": 0.3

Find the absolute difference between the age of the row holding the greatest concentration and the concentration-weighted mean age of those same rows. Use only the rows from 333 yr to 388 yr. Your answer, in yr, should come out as 24.6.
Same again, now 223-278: 15.5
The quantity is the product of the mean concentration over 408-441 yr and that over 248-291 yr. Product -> 4.60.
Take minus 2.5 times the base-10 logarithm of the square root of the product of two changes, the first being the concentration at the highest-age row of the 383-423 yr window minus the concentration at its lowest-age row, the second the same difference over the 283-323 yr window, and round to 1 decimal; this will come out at 2.2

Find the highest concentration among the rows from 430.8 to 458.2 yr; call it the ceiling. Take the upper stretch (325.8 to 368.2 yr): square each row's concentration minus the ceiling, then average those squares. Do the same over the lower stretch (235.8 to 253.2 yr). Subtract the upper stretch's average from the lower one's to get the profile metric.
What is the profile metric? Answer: -0.15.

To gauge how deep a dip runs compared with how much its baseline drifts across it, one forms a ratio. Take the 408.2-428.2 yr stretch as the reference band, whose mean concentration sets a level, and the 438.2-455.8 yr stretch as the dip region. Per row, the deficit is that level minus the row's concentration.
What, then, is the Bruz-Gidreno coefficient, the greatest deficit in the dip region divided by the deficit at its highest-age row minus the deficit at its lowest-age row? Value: -2.7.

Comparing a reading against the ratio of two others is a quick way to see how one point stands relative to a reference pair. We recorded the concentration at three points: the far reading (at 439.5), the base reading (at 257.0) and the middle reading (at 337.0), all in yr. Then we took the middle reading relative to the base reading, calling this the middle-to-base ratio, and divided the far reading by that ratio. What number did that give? 2.4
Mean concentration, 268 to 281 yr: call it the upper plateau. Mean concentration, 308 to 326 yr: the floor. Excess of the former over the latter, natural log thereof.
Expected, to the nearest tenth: -1.5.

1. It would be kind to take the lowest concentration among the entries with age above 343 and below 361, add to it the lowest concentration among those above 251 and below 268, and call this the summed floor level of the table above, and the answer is 3.79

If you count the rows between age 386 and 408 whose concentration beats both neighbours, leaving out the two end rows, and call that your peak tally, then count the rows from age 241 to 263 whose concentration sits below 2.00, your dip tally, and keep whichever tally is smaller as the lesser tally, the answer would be 0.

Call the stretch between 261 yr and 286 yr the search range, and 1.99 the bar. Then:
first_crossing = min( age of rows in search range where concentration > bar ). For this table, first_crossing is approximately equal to 262.0 yr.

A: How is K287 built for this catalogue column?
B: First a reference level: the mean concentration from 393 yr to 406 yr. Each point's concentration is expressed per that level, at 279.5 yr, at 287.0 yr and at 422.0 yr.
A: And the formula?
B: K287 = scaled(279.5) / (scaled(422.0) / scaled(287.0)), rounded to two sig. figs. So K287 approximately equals 0.73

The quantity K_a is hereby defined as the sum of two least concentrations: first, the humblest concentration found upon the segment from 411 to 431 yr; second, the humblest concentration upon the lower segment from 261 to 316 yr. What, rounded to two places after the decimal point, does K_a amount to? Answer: 3.82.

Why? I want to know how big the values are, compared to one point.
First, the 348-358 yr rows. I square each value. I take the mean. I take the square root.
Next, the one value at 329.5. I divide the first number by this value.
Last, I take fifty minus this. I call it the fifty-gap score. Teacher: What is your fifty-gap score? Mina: 48.86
